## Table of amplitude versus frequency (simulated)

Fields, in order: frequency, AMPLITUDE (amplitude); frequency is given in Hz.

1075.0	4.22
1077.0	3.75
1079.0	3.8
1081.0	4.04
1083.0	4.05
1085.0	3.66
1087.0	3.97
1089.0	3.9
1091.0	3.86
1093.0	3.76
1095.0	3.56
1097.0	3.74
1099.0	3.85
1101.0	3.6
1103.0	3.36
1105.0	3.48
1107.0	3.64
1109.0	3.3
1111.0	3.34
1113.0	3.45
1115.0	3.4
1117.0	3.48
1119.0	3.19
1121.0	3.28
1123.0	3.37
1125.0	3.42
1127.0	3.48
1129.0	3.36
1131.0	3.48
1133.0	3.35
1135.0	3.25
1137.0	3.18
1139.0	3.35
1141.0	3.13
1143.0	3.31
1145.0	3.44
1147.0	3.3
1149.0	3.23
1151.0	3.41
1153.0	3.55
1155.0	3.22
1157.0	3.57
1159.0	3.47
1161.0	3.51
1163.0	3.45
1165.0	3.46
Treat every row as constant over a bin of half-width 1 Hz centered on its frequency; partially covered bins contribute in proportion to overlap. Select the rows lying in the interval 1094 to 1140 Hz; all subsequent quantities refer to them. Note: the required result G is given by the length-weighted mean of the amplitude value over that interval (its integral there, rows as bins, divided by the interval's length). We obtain 3.43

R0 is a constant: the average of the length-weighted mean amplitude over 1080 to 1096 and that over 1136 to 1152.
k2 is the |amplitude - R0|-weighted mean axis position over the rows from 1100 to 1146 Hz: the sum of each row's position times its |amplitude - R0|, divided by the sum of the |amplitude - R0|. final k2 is 1126.1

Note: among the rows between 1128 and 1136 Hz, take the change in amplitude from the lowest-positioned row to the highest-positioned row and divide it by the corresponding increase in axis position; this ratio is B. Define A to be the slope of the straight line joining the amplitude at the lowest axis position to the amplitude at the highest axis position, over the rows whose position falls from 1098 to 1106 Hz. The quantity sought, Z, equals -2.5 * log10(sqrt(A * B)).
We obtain 3.7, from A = -0.06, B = -0.018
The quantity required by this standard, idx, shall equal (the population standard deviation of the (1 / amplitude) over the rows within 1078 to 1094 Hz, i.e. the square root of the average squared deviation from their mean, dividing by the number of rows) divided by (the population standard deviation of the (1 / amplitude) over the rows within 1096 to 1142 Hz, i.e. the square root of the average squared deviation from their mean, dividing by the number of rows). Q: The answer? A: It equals 0.6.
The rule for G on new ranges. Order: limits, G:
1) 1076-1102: 3.81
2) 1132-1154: 3.32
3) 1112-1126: 3.37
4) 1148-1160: 3.41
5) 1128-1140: 3.33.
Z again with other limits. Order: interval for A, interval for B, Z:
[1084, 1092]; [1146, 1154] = 3.6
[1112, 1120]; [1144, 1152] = 4.6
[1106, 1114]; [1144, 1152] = 4.8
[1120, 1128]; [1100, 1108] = 4.6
